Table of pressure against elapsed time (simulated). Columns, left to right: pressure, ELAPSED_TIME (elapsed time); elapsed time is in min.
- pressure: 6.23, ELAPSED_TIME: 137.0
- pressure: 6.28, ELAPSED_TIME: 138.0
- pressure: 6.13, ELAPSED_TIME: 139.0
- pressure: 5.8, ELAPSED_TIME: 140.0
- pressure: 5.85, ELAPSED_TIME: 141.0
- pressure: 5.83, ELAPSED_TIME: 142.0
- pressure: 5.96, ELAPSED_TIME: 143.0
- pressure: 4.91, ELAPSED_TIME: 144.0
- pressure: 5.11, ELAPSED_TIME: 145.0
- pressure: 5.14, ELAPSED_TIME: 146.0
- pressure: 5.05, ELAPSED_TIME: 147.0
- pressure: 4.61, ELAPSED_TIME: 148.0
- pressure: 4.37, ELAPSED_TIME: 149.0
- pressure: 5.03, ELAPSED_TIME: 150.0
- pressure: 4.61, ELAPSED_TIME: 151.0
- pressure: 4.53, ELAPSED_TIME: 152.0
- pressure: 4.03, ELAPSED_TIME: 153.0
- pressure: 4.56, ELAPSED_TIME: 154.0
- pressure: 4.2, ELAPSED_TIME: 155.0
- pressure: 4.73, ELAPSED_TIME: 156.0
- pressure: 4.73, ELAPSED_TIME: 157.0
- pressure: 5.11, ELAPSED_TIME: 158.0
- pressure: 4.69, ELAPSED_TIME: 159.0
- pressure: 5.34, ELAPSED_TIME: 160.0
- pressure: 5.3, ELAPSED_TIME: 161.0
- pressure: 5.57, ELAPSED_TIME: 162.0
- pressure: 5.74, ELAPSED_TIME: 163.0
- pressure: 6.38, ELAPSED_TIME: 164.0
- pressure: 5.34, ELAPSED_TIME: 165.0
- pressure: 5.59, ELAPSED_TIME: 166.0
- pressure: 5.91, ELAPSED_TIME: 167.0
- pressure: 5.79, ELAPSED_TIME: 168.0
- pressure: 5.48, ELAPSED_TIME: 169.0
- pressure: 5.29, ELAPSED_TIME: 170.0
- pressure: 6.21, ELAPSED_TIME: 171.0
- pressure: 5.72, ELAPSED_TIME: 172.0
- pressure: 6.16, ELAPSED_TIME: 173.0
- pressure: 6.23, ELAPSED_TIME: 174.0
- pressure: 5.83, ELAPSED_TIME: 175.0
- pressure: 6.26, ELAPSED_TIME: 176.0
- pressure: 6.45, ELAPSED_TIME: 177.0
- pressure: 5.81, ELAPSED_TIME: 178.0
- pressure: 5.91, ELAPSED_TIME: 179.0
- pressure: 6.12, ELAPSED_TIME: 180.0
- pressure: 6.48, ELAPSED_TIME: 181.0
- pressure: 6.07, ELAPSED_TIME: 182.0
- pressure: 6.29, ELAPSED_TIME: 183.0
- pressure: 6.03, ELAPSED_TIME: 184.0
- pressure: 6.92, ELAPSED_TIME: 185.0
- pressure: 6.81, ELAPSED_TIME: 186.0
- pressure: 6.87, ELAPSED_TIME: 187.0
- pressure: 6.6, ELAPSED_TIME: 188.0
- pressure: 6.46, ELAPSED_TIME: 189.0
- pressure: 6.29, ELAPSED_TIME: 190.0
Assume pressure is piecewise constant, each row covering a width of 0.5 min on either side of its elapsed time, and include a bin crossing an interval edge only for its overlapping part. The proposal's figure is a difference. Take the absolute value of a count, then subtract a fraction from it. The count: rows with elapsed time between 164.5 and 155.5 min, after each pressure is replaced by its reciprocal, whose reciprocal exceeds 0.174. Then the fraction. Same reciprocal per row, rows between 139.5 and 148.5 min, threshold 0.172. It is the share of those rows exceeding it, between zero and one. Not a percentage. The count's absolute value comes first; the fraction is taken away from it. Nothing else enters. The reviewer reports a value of 7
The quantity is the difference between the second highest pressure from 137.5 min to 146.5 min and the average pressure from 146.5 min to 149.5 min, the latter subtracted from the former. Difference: 1.5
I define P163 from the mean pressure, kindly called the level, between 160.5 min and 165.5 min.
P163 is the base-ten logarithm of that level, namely 0.75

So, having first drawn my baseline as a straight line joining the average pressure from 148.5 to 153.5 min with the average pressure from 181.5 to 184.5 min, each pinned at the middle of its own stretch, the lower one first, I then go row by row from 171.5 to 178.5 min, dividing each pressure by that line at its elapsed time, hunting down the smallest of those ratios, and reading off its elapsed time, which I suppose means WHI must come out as 178.0 min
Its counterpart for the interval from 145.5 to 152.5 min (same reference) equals 149.0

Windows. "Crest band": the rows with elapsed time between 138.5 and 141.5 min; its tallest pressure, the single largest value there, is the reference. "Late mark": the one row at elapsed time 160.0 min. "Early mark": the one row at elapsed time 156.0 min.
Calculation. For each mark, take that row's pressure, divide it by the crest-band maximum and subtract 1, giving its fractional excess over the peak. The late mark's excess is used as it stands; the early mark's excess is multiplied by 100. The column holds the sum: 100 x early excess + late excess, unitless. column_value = -23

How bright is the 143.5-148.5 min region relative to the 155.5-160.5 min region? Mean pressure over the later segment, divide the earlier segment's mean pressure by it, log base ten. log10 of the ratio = 0.004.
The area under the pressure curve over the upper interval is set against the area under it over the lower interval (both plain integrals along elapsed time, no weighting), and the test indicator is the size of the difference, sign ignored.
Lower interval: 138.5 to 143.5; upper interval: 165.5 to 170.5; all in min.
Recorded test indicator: 1.5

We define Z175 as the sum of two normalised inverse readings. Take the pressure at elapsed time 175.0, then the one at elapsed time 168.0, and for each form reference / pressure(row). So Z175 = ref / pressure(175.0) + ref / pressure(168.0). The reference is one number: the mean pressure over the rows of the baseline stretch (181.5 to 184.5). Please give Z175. 2.11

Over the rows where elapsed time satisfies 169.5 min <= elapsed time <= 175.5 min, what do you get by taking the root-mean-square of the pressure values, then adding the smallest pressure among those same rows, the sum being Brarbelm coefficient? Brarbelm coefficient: 11.2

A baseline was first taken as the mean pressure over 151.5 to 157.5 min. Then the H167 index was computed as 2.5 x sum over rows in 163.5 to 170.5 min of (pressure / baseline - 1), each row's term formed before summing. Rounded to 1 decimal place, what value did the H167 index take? 4.8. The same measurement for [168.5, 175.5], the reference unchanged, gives 5.4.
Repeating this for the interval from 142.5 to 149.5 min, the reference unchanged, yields 2.2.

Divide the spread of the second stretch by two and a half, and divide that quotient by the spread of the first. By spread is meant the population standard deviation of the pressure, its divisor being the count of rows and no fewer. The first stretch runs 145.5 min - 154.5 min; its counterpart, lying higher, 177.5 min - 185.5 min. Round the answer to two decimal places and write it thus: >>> 0.39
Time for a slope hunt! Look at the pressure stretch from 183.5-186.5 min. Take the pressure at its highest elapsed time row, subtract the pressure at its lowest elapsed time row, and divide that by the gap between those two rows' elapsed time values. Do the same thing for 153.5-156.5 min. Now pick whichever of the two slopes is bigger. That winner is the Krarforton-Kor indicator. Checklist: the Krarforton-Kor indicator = 0.39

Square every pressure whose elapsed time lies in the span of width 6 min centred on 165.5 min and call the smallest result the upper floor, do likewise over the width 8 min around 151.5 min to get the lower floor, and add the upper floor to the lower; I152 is 44.8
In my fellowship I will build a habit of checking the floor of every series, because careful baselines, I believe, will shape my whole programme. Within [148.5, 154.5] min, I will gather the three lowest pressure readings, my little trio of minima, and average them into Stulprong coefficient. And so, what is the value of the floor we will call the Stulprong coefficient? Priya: 4.3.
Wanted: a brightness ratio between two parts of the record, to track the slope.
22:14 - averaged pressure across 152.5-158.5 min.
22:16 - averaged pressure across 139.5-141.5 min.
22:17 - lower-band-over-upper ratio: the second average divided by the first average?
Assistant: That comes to 1.28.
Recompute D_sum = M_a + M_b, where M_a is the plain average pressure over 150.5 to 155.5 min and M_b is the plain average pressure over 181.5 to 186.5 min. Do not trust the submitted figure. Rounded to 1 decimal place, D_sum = 10.8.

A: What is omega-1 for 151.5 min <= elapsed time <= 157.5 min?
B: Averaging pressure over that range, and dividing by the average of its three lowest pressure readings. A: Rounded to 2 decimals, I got 1.05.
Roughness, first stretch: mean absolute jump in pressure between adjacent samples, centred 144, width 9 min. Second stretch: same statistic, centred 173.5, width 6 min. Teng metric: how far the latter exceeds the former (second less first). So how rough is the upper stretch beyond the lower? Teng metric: 0.11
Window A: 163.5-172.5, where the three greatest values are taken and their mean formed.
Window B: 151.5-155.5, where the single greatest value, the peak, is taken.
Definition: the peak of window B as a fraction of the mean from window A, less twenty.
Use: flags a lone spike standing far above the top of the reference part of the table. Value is -19.3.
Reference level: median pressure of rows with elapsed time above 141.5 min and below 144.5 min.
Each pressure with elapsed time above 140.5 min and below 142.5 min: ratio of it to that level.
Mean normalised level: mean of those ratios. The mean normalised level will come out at 1.00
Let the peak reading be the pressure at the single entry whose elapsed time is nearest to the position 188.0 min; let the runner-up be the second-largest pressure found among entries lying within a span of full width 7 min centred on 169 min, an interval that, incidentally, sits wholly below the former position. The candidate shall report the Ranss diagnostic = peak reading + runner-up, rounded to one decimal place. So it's 12.5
